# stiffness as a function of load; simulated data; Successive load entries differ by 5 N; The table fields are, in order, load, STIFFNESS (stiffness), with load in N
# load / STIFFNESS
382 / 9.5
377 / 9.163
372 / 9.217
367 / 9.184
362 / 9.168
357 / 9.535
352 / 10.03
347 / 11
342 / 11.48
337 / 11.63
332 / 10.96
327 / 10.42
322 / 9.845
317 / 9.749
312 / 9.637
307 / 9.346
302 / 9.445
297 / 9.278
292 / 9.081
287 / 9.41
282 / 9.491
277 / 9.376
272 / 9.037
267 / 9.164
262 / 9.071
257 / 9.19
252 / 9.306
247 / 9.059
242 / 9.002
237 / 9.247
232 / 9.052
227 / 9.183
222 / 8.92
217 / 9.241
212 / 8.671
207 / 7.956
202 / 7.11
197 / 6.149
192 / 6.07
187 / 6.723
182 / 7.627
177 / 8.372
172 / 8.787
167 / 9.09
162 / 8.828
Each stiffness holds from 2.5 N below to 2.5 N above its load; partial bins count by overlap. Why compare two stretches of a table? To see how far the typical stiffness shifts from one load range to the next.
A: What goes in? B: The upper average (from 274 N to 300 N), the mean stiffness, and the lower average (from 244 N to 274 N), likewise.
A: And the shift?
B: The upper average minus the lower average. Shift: 0.19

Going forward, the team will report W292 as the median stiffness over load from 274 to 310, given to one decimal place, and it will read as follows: 9.4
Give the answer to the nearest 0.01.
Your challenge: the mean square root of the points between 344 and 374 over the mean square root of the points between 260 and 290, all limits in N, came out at 1.02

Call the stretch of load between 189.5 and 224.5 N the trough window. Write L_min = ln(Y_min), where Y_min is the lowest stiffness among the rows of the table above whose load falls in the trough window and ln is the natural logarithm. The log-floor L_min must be 1.80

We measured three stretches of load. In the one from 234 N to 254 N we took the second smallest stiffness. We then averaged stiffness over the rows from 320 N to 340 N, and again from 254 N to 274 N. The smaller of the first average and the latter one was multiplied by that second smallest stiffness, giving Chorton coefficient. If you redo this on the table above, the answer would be 83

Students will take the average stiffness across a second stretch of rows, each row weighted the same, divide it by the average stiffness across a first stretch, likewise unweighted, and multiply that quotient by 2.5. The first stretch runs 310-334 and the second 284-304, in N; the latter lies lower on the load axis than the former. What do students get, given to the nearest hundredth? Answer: 2.30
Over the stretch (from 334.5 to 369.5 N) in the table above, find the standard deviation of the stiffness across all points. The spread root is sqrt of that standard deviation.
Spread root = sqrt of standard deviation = 1.0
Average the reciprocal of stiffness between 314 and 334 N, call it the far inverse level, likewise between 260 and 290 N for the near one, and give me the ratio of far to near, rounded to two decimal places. 0.91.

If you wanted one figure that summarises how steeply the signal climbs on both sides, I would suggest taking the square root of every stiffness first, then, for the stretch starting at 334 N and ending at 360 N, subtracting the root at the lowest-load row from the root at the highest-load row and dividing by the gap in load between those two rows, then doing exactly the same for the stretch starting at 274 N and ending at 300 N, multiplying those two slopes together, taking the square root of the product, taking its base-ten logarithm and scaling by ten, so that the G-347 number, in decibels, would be -24.4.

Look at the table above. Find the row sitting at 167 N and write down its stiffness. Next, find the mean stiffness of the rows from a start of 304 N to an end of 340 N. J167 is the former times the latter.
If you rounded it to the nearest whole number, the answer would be 93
